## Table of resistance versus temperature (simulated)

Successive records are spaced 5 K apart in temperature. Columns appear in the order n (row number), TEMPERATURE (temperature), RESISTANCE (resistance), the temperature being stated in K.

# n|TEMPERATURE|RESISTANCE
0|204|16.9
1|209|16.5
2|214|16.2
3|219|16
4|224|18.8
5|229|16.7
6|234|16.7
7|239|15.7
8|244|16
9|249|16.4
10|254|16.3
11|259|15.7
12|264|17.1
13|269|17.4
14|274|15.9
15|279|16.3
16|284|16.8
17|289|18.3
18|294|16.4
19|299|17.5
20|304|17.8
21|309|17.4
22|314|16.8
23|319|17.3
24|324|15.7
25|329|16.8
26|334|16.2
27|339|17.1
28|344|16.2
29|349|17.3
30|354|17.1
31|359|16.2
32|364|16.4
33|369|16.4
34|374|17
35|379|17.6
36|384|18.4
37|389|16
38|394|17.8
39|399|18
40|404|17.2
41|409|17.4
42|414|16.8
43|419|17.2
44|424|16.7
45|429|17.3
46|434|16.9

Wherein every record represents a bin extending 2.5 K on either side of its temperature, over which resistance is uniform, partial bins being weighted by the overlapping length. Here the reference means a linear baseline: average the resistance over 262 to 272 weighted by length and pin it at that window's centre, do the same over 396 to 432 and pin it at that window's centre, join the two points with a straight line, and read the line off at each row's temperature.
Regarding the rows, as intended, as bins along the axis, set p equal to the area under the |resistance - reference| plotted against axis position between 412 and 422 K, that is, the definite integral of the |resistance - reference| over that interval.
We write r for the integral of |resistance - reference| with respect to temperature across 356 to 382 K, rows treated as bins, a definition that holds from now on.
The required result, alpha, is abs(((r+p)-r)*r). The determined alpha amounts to 40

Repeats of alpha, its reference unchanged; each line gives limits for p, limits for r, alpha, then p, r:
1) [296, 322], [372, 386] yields 75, 9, 8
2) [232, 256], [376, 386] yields 171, 23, 7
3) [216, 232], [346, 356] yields 25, 17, 1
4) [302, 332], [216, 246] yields 520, 16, 32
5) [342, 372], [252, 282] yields 455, 19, 24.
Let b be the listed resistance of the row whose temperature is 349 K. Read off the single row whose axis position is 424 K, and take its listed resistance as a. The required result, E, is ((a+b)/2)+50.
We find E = 67.0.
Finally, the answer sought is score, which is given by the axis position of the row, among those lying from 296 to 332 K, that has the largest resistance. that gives 304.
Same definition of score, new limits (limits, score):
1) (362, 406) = 384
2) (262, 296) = 289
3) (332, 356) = 349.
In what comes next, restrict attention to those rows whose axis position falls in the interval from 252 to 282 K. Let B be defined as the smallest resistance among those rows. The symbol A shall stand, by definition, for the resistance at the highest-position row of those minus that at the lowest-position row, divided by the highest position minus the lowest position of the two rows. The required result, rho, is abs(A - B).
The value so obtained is 15.7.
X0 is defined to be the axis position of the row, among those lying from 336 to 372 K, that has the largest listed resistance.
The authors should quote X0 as 349 K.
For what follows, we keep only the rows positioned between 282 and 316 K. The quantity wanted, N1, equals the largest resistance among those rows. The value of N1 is 18.3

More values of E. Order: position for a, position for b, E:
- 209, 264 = 66.8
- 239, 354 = 66.4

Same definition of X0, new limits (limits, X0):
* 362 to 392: 384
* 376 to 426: 384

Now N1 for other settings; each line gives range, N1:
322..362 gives 17.3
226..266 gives 17.1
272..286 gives 16.8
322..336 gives 16.8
